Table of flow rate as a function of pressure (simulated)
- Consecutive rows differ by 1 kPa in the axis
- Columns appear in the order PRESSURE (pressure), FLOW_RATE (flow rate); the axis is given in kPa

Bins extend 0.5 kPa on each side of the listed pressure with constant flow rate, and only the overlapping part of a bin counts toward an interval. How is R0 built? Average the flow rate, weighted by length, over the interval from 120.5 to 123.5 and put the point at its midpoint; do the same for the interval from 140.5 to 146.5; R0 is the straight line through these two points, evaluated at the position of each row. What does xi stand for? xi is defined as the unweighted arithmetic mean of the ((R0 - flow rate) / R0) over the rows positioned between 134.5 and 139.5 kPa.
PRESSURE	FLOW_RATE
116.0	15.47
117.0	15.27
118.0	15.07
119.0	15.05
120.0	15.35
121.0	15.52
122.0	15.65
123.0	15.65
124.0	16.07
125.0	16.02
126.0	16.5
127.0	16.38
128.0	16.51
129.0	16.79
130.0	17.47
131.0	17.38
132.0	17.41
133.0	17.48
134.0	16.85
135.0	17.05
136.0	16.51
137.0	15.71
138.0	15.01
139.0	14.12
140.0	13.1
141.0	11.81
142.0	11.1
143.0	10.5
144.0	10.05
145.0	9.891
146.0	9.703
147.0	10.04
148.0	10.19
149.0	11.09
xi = -0.30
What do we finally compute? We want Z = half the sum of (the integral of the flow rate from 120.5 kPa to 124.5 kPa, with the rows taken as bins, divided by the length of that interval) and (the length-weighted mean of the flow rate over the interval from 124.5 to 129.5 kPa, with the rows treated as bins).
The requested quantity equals 16.1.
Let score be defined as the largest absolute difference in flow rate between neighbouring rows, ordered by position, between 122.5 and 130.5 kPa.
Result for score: 0.68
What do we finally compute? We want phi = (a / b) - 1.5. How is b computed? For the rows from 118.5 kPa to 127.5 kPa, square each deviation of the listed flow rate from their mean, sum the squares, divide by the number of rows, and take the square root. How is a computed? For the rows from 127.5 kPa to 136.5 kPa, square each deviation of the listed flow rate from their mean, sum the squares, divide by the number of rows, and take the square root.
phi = -0.7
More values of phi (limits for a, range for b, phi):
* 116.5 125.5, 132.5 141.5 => -1.3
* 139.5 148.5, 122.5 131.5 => 0.3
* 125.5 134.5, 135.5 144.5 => -1.3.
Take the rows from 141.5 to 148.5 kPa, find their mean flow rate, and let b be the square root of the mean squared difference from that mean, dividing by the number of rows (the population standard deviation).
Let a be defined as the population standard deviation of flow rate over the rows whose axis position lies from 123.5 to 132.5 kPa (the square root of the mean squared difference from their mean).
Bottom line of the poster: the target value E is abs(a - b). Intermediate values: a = 0.5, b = 0.43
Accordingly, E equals 0.11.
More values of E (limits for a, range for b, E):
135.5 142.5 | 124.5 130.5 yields 1.41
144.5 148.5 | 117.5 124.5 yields 0.15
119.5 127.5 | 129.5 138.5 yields 0.44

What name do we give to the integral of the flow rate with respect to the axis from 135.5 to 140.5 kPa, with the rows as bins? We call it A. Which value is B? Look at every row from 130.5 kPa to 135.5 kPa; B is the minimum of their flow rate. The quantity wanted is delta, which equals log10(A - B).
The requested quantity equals 1.76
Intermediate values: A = 74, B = 16.85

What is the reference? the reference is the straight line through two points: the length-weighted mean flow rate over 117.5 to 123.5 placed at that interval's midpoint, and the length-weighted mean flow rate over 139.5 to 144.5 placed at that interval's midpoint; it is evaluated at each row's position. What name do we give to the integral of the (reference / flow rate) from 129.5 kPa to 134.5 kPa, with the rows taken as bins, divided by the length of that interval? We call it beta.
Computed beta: 0.76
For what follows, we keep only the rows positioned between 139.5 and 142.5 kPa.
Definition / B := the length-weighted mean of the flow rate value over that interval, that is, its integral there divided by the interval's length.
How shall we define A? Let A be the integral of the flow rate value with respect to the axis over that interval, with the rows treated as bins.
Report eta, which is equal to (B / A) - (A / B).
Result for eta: -2.7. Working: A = 36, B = 12.00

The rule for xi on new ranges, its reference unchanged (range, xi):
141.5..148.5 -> -0.01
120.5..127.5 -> -0.06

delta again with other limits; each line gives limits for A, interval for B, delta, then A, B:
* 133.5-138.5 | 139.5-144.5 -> 1.85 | 81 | 10.05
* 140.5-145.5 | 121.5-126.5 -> 1.58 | 53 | 15.65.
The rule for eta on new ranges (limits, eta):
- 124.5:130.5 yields -5.8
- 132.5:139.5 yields -6.9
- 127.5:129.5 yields -1.5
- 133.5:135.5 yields -1.5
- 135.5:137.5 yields -1.5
